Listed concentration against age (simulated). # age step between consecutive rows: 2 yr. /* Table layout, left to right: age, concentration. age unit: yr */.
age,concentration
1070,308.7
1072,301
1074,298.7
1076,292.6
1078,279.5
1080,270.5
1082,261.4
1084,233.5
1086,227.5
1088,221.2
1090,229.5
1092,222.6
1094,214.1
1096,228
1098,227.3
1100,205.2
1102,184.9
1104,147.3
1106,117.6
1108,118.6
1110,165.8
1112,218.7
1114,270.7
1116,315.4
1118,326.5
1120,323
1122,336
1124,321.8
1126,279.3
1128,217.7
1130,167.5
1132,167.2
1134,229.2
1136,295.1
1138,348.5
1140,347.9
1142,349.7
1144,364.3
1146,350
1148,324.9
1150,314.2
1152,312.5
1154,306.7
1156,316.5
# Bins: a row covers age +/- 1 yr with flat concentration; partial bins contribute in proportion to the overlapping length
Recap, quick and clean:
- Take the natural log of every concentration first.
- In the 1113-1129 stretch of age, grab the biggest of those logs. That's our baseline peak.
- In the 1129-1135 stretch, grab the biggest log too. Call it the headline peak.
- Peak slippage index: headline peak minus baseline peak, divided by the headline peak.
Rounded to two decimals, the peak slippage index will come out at -0.07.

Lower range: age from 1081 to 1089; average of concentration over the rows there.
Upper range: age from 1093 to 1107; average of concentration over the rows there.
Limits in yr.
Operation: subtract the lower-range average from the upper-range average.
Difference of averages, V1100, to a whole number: -47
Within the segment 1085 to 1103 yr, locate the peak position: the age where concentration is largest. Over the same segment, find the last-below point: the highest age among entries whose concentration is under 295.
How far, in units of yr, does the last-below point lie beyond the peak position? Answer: 12 yr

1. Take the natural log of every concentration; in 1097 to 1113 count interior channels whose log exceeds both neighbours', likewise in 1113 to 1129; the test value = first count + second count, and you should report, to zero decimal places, 2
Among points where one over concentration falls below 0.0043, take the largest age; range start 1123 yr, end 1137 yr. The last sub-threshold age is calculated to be 1136 yr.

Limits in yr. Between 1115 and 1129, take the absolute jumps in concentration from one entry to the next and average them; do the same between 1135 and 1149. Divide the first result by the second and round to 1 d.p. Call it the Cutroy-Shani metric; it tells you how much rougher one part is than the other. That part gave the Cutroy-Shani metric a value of 1.3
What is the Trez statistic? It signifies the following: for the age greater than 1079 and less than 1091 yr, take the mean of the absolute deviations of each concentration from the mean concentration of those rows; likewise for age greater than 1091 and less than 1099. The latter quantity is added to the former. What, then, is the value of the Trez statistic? 22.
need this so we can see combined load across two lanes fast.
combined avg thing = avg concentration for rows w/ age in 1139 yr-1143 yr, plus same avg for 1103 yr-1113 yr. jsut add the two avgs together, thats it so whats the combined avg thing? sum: 502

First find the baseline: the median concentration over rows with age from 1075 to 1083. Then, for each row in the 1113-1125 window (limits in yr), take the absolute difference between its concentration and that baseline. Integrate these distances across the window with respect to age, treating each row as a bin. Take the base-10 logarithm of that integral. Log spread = 2.70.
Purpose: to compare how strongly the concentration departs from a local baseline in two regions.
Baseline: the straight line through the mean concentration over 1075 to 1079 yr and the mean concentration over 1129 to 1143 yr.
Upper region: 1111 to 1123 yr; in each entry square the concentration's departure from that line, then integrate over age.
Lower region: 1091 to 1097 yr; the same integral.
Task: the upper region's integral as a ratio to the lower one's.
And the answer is 1.2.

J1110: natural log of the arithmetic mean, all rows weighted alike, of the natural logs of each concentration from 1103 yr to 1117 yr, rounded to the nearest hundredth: 1.65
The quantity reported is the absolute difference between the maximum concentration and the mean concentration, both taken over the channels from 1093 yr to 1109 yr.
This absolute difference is 48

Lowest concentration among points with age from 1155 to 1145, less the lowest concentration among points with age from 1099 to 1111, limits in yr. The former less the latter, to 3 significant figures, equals 189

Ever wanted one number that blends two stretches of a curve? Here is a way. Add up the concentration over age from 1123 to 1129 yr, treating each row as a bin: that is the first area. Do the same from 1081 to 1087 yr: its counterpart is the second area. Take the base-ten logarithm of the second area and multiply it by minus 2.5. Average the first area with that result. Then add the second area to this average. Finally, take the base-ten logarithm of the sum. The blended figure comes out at 3.35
